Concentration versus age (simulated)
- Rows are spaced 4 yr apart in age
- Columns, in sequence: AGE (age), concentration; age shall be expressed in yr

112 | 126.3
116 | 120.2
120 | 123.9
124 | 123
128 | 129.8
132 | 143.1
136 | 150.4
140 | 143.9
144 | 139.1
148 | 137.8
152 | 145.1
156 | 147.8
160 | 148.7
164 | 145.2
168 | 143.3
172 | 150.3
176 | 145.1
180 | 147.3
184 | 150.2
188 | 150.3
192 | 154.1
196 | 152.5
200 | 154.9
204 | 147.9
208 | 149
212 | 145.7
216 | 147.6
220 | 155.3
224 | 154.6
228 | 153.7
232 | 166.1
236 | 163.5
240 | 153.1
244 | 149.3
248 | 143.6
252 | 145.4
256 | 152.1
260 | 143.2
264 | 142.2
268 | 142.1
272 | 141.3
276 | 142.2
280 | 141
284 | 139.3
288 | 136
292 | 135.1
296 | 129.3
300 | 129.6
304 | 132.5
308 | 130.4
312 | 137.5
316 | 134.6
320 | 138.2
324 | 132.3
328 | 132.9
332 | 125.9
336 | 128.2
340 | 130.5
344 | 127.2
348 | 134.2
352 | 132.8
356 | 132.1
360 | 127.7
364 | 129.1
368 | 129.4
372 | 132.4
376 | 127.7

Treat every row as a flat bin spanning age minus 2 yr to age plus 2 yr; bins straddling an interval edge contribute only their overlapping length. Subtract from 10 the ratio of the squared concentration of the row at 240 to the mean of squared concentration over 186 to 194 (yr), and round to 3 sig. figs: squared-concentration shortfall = 8.99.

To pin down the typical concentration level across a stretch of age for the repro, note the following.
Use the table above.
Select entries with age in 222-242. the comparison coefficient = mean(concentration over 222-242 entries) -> 158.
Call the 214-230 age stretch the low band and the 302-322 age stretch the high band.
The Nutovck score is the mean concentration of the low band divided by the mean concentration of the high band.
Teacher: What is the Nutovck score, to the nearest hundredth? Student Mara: 1.13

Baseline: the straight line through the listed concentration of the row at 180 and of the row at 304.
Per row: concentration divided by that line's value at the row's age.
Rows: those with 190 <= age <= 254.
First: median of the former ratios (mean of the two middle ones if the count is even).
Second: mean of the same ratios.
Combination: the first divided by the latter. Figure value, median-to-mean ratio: 0.993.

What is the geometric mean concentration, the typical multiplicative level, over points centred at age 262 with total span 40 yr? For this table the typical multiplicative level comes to 144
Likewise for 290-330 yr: 133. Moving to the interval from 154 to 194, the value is 148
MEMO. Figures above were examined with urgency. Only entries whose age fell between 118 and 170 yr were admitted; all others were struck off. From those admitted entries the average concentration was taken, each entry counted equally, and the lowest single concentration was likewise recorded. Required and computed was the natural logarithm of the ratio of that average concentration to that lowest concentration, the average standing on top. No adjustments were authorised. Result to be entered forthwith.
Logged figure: 0.13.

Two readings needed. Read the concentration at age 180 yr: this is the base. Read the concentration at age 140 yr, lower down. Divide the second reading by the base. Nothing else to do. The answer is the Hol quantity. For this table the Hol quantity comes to 0.98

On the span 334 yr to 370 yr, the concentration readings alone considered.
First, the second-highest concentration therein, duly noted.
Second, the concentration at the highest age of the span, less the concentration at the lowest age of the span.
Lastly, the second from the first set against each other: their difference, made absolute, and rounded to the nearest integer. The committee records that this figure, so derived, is 132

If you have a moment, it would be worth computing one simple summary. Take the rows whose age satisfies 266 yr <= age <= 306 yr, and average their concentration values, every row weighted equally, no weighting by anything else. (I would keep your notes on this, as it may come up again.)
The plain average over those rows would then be 137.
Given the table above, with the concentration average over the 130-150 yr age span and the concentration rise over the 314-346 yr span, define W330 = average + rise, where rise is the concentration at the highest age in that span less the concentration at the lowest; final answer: 135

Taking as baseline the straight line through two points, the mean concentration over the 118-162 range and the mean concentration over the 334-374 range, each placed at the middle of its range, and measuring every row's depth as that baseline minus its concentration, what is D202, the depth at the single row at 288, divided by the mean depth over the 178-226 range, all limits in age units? 0.20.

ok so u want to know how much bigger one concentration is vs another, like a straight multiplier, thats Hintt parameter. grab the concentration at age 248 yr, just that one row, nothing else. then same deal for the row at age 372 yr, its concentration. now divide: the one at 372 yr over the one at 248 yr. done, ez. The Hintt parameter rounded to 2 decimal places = 0.92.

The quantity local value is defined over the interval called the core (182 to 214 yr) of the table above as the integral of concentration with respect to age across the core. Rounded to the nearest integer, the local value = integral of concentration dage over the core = 4818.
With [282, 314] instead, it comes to 4279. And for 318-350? 4198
